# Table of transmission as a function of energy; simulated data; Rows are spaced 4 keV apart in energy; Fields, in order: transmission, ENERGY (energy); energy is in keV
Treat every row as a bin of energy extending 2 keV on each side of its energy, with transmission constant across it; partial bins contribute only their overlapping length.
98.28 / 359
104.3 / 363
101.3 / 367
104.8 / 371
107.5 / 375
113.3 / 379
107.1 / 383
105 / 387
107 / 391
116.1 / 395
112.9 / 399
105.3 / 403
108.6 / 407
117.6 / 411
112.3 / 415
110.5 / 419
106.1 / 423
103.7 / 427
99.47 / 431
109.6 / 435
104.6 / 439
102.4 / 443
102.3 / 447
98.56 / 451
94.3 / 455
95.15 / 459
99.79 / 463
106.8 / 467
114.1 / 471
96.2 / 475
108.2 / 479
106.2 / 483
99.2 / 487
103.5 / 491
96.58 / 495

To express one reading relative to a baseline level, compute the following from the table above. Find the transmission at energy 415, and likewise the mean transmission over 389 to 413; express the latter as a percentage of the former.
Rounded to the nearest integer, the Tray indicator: 99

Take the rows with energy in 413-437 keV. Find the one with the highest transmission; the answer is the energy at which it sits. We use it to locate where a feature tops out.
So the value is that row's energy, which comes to 415 keV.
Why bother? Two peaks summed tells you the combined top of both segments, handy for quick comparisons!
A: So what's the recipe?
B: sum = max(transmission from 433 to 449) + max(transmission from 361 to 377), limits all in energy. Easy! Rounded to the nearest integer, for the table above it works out 217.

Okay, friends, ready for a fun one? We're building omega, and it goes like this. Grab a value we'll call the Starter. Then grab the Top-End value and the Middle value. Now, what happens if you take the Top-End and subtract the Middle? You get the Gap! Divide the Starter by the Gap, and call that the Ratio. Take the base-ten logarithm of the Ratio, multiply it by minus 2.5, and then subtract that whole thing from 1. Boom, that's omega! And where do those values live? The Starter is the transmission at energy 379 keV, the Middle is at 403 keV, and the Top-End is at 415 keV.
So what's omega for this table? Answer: 4.0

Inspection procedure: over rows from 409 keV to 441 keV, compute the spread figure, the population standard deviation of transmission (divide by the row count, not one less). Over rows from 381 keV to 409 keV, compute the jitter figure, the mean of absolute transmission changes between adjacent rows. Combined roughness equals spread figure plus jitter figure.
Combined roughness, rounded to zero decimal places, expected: 10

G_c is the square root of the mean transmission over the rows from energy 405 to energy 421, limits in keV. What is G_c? 10.6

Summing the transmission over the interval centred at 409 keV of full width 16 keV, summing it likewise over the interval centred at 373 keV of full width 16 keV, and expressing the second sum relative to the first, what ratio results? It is 0.96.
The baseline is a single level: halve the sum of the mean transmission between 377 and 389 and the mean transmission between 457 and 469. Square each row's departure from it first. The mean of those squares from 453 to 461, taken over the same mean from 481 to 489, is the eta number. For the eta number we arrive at 6.2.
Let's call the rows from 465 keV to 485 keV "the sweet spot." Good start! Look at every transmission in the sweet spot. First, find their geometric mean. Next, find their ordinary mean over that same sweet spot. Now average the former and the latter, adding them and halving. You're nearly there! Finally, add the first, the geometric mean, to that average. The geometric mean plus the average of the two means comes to 212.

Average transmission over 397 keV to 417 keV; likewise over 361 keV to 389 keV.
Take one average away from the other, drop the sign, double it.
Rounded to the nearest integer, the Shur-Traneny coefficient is 10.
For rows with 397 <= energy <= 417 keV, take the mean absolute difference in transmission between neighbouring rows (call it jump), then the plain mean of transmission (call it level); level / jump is 18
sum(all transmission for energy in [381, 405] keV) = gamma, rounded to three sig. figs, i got 653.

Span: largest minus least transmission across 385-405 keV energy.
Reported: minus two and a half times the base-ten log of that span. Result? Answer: -2.61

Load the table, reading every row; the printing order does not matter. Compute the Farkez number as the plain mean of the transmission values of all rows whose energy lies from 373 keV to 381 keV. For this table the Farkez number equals 110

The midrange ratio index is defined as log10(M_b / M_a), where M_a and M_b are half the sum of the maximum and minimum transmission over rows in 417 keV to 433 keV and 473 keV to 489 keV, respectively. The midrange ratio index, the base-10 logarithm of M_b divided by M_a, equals -0.012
